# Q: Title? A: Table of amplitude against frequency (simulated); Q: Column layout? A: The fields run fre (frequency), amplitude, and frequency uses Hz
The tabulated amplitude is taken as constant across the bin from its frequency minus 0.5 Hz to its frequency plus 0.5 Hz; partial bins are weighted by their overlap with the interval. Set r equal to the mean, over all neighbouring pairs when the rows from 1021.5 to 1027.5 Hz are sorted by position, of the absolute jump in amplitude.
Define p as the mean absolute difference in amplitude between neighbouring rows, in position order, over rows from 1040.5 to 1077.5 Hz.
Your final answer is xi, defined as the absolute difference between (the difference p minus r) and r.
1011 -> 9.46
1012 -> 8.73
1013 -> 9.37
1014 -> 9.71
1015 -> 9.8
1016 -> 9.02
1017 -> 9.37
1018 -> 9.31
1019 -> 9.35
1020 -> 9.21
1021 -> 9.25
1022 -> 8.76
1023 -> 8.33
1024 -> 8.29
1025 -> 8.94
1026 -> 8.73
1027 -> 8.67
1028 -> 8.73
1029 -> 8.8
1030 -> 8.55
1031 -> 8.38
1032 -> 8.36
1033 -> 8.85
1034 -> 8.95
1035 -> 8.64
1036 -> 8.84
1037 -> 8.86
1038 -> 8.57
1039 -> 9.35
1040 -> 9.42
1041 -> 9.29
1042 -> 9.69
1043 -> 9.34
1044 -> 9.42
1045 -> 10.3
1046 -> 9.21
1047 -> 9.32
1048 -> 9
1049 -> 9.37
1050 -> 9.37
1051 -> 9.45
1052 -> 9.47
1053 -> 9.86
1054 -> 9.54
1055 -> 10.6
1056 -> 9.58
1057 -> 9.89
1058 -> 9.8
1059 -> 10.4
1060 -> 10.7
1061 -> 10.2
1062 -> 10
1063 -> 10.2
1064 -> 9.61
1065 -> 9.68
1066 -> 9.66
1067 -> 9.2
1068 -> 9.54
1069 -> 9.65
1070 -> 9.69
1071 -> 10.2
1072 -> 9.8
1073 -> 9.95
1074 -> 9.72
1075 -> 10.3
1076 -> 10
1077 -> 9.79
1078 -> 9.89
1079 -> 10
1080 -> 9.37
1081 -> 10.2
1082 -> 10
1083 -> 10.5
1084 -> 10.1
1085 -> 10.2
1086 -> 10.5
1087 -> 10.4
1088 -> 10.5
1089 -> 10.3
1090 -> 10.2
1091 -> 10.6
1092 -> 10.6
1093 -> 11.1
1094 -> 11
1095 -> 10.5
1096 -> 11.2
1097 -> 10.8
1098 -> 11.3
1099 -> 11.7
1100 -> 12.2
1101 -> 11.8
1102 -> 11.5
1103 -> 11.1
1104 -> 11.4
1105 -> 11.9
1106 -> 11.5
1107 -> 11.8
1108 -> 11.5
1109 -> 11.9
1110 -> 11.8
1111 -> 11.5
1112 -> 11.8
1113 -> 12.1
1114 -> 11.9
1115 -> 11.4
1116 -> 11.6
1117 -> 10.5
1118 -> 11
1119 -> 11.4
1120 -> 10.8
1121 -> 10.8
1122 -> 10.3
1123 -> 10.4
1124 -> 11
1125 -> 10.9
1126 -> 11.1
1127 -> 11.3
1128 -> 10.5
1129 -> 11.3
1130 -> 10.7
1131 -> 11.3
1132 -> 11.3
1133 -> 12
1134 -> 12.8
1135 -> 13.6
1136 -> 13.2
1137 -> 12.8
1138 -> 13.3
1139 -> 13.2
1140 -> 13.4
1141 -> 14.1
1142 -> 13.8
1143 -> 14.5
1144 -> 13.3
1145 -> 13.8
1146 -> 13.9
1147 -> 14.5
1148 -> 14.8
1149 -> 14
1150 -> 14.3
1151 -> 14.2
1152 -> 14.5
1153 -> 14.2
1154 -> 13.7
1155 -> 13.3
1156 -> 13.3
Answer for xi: 0.20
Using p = 0.353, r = 0.28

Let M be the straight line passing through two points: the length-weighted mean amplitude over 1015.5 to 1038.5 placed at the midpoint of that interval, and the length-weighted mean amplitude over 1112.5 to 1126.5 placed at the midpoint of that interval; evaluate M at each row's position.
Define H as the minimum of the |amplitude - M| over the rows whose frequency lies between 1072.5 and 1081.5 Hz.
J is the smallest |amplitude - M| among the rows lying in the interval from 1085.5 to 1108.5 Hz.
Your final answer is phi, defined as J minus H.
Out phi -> 0.01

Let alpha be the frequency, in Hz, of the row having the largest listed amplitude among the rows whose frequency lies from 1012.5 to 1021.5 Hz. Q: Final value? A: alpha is 1015 Hz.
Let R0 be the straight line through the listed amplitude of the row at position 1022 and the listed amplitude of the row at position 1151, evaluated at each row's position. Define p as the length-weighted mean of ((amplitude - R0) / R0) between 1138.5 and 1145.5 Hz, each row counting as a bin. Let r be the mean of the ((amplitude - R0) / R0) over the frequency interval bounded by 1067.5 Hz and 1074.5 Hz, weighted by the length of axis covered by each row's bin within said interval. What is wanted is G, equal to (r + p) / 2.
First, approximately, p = -0.01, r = -0.10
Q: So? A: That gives -0.051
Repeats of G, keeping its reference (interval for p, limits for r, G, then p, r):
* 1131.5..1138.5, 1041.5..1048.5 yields -0.043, -0.06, -0.03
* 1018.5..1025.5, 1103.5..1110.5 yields -0.020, 0.01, -0.05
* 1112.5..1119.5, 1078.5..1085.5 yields -0.106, -0.10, -0.11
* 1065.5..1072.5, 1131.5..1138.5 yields -0.080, -0.10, -0.06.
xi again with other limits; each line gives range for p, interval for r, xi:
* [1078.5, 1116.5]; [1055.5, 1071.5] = 0.24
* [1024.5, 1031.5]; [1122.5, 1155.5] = 0.79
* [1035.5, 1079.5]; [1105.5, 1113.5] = 0.24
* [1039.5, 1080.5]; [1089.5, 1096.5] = 0.39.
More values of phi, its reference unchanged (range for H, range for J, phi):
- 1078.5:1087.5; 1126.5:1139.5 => -0.02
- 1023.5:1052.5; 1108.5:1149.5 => 0.01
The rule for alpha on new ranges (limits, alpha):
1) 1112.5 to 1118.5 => 1113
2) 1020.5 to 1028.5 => 1021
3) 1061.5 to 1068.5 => 1063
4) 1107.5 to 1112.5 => 1109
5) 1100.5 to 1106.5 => 1105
